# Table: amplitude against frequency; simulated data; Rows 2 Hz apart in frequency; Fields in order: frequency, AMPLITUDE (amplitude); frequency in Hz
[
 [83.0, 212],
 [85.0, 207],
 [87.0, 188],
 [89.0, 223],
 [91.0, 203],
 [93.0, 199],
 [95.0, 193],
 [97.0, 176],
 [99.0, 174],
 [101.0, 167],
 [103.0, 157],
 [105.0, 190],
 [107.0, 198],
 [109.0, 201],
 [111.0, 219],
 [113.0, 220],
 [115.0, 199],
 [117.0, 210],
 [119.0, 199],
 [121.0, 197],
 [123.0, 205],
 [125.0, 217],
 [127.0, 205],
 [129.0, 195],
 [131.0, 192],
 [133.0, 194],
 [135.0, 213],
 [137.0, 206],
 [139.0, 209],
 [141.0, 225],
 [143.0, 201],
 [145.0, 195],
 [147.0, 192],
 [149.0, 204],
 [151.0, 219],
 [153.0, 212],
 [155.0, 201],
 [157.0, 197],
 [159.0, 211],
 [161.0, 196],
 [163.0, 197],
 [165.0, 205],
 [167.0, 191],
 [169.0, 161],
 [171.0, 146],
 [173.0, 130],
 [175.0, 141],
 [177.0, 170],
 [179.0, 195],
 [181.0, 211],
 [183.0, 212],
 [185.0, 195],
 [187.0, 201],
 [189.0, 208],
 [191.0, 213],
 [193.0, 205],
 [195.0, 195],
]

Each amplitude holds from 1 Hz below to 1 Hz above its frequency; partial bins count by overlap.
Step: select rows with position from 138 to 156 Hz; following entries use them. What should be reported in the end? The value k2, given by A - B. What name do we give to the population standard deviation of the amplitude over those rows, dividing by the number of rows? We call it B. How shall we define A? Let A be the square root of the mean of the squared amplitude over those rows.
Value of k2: 196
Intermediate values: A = 207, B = 10.2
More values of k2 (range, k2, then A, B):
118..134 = 193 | 201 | 7.7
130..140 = 195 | 203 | 8.3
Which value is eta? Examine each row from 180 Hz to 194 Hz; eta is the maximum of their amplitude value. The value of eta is 213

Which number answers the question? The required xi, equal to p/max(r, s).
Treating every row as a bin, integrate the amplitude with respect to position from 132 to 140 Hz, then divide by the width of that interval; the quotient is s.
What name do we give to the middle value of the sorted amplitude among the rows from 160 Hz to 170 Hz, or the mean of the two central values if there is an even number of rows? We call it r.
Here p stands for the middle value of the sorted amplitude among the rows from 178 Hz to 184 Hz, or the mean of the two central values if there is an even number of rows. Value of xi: 1.03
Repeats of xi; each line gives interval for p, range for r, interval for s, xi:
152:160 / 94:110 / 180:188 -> 1.01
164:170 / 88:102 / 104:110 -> 0.97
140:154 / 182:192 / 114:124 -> 0.98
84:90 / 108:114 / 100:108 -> 0.95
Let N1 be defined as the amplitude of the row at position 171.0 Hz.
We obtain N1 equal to 146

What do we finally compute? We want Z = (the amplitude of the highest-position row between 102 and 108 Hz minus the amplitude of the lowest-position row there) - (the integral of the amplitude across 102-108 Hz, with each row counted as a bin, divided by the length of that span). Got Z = -141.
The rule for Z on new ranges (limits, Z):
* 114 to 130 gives -207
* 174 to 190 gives -125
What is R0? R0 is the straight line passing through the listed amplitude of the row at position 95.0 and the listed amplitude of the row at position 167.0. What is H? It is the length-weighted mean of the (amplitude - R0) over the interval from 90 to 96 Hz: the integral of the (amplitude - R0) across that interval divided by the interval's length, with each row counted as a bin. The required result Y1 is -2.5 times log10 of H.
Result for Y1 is -1.8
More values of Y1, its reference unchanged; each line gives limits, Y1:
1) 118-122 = -1.9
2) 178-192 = -2.9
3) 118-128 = -2.7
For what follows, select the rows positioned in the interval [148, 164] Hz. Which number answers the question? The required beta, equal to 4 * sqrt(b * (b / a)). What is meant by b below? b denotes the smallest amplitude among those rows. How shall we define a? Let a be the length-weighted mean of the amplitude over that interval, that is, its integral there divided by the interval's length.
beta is 55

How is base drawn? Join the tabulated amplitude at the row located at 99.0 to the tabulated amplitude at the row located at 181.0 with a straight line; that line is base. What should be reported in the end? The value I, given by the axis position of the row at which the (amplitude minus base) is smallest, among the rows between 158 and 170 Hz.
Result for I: 169.0 Hz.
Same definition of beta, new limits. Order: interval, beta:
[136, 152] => 53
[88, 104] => 46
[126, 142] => 54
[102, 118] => 44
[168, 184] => 40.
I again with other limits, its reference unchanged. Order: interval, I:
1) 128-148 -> 147.0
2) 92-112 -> 103.0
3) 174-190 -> 175.0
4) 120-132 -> 131.0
